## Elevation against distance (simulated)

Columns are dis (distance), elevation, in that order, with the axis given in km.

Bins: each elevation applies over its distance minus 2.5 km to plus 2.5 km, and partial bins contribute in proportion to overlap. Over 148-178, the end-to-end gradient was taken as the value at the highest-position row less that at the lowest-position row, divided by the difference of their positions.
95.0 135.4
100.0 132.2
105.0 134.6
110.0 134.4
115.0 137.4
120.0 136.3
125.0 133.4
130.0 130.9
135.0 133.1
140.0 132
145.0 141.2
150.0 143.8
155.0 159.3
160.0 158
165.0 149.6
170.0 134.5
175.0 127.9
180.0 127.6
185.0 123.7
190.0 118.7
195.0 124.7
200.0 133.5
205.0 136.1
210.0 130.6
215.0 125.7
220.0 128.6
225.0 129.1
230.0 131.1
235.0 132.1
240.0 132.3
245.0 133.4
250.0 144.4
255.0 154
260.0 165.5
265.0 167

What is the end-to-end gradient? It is -0.6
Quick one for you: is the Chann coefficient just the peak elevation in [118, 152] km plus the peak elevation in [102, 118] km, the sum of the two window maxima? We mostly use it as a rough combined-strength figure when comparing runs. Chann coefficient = 281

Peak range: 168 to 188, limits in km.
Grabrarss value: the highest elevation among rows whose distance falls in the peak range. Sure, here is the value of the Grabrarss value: 134.5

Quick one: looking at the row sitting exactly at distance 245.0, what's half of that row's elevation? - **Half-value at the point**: 66.7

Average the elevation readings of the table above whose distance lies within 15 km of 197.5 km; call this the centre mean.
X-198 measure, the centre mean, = 128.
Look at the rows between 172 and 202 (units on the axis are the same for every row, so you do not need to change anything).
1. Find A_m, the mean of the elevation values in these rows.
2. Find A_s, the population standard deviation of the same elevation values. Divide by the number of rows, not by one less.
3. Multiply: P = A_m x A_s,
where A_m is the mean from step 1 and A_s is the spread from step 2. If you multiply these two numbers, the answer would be 570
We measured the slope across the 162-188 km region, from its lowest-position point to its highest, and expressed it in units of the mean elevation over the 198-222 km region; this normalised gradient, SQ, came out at -0.010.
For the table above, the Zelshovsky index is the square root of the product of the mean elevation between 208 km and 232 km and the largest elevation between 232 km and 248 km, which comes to 131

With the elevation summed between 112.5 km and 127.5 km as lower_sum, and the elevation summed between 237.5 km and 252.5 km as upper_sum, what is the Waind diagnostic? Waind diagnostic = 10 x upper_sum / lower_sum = 10.1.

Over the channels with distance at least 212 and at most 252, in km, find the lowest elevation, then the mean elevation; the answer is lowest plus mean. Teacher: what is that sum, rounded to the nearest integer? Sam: 258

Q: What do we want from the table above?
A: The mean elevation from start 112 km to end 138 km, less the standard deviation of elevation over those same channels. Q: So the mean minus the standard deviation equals 132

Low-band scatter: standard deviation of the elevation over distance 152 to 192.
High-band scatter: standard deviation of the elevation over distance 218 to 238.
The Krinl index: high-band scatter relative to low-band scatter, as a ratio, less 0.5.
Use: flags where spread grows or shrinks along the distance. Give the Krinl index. -0.4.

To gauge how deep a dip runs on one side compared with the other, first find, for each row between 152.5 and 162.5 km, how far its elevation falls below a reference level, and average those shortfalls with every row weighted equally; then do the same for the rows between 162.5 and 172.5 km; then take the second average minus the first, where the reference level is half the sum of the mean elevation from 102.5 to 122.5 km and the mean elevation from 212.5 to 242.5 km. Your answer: 17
